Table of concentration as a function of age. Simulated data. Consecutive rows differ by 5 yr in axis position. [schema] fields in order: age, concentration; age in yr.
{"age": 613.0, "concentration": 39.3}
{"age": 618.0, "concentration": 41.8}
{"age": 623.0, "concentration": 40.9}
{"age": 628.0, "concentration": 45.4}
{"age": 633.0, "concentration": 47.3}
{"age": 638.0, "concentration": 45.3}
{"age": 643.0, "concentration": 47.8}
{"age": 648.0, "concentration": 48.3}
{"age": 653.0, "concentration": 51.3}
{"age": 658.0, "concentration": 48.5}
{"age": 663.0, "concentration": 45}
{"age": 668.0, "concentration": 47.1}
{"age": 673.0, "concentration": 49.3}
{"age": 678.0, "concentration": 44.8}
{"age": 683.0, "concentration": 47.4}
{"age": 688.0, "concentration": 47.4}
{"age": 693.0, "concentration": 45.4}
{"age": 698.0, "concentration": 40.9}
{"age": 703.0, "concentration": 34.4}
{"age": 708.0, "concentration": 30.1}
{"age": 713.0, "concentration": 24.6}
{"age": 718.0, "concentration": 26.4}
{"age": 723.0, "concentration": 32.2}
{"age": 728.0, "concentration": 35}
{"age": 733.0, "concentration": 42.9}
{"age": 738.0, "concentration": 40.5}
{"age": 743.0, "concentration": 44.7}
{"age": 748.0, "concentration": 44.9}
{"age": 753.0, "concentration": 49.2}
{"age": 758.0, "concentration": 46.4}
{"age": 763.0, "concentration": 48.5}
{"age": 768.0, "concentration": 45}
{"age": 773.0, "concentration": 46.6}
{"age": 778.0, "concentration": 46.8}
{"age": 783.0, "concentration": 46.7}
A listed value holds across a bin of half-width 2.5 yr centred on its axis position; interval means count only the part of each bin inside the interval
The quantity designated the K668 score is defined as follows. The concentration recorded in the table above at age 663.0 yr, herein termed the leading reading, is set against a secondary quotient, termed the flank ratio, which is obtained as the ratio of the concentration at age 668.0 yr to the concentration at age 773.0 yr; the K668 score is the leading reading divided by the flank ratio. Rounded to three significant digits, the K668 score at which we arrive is 44.5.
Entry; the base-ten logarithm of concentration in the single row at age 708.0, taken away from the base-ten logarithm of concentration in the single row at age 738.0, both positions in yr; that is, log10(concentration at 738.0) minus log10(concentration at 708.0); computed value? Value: 0.13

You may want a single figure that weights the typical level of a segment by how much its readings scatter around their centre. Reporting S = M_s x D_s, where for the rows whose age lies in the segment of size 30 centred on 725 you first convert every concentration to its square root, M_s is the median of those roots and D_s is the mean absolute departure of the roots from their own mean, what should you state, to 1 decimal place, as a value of 3.0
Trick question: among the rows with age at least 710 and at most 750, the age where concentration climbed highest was 748.0 yr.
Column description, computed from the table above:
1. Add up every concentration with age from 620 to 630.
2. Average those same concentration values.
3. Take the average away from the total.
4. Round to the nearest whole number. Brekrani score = 43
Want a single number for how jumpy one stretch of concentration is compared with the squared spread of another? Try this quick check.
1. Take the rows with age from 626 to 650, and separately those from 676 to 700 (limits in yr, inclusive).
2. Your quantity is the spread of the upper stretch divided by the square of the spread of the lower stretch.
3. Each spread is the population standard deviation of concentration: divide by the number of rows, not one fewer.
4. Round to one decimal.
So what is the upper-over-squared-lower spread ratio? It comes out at 1.5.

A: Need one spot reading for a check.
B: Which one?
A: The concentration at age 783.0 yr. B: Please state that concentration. 46.7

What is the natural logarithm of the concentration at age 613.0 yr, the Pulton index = 3.67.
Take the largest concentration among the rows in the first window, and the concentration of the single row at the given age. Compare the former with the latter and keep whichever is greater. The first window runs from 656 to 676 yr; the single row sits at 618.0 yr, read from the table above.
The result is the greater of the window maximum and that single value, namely 49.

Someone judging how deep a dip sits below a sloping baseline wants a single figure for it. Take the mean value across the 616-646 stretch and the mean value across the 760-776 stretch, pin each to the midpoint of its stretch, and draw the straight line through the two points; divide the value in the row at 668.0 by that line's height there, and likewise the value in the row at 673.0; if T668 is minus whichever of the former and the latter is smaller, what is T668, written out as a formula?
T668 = -1.04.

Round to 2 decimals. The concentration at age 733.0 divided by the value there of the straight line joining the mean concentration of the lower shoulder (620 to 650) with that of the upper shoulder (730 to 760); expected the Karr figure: 0.96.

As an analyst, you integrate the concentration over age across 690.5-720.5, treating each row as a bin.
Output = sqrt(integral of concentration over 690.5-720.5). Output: 31.8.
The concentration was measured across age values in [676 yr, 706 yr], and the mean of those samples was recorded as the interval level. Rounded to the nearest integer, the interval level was 43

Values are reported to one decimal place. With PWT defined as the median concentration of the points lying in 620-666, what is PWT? 47.3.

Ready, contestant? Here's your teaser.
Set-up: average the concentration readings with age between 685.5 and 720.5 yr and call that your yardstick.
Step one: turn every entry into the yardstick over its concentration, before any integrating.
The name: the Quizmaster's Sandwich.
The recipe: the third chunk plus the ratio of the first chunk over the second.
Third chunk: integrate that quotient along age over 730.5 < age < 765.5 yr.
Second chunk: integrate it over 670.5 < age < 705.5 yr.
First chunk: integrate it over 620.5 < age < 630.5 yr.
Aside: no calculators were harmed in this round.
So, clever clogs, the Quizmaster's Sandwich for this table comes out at 27.9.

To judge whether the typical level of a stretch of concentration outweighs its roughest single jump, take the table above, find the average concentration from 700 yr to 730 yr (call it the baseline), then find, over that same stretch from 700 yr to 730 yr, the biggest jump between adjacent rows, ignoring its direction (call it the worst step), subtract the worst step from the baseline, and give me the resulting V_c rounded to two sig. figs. 25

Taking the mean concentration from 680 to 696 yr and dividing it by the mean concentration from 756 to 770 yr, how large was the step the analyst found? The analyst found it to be 1.00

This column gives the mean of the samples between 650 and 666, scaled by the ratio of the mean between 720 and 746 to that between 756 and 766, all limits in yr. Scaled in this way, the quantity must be 40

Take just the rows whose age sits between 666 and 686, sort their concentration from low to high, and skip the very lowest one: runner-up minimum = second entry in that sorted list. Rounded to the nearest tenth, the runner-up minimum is 47.1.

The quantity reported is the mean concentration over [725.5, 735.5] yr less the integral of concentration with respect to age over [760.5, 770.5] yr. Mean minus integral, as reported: -429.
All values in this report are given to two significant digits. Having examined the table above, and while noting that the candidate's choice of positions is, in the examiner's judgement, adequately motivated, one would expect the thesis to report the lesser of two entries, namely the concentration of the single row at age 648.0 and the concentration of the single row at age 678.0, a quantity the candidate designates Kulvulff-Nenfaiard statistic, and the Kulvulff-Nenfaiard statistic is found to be 45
